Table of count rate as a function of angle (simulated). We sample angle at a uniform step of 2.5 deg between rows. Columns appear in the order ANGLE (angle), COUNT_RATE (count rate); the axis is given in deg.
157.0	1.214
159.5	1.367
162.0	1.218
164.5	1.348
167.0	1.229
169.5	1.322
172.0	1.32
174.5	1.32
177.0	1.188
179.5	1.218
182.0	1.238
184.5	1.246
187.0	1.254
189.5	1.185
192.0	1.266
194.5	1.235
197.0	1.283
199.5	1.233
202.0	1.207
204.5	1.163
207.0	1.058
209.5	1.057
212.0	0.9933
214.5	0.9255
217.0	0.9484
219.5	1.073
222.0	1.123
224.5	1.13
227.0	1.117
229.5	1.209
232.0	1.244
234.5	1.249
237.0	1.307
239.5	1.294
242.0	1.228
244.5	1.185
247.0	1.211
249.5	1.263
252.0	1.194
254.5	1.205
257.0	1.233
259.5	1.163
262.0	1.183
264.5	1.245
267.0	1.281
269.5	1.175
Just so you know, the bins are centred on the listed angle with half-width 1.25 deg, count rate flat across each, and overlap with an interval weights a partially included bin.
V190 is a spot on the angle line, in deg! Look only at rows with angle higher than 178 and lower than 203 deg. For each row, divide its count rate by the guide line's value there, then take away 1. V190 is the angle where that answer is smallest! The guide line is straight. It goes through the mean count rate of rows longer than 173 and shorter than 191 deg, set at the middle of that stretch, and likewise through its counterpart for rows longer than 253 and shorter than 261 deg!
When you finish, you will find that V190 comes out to 189.5 deg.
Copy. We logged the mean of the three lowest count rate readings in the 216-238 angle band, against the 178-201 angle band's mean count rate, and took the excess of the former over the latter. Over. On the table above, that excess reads -0.19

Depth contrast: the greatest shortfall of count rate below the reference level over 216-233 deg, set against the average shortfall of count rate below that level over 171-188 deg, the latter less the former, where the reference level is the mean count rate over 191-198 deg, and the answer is -0.306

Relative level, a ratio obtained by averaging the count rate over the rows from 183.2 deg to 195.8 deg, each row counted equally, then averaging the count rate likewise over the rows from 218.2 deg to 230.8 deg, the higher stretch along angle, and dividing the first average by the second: 1.09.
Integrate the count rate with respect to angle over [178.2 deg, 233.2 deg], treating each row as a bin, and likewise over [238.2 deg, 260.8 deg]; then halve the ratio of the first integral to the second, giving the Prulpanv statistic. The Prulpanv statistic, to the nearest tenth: 1.2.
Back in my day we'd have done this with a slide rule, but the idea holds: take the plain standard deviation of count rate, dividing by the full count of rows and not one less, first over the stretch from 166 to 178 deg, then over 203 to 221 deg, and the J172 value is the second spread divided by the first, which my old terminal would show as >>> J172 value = 1.3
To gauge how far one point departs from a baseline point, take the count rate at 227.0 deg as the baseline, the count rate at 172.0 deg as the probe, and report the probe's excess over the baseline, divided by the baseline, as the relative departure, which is 0.18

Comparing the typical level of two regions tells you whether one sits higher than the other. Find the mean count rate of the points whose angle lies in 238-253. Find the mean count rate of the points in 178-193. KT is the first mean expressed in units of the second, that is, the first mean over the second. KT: 1.00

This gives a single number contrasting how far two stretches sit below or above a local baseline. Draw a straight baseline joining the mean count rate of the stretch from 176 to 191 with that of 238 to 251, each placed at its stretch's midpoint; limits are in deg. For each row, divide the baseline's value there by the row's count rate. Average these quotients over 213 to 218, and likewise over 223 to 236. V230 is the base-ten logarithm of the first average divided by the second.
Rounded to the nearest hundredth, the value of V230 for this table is 0.10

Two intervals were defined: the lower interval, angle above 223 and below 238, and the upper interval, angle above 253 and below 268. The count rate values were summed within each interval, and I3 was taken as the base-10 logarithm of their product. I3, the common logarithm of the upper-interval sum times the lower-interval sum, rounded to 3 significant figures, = 1.72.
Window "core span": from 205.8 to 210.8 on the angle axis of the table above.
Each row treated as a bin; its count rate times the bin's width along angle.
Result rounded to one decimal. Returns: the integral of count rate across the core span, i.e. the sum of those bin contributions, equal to 5.3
